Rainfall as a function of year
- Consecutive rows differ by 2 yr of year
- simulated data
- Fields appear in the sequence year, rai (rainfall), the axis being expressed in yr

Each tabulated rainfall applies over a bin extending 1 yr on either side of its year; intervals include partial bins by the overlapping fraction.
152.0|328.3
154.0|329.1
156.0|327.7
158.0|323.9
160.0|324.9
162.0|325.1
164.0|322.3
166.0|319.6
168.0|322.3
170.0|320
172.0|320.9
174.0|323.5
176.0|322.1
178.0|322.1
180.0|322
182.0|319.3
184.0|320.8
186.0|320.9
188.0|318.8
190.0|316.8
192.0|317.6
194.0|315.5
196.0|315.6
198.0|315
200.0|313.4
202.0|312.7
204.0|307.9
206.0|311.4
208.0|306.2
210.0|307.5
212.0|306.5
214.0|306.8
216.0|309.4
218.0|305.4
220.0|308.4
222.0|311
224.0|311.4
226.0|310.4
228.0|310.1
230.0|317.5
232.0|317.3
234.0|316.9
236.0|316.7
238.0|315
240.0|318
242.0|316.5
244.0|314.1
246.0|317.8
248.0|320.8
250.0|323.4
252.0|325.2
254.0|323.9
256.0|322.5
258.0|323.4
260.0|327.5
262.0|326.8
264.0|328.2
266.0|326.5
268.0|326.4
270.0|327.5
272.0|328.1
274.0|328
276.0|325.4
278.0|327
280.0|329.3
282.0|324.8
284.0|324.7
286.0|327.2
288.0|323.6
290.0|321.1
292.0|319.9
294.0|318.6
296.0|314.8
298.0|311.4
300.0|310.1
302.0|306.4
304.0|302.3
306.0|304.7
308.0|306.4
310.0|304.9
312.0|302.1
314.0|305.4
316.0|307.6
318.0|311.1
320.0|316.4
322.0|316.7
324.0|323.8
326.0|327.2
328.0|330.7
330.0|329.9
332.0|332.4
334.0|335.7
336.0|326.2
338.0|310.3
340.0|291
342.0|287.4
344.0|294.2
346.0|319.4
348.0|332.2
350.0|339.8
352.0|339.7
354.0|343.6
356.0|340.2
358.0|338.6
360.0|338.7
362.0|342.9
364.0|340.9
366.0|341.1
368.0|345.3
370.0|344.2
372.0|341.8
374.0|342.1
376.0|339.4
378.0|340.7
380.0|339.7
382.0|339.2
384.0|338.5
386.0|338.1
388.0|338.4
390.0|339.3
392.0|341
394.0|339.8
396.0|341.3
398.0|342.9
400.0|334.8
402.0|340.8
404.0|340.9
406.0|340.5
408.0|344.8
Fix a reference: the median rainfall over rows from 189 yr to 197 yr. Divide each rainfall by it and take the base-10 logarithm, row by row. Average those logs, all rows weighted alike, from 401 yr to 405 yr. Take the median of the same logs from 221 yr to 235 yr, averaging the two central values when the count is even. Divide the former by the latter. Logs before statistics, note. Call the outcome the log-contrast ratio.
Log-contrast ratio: -4.9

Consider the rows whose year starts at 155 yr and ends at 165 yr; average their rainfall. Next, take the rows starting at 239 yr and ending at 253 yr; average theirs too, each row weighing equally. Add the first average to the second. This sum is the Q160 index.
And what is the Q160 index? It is 644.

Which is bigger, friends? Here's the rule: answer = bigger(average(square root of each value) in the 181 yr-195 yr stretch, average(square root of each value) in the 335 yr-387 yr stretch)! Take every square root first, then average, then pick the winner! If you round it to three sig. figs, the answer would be 18.2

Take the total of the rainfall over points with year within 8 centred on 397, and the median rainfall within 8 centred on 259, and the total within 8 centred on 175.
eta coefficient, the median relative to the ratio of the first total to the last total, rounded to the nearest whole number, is 308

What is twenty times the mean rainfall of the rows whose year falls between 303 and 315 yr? 6086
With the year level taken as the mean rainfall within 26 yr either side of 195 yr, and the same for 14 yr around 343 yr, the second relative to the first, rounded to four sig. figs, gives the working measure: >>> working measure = 1.026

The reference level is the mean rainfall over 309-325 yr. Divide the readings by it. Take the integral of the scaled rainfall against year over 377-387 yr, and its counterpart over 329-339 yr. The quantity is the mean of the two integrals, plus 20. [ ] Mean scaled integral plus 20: 30.7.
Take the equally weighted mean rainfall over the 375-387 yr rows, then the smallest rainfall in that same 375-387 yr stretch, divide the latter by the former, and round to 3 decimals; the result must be 0.997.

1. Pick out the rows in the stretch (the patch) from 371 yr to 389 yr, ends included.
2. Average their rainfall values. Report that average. 340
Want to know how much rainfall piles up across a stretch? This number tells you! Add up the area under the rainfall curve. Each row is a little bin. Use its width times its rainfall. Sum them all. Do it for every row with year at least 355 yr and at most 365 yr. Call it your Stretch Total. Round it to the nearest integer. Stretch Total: 3403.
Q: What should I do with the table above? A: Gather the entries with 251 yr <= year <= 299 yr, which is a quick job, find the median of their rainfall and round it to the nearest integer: 325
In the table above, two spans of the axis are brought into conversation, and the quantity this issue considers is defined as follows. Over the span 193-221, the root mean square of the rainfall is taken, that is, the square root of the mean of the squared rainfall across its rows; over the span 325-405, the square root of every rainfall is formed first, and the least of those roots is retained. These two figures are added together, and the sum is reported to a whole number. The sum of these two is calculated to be 327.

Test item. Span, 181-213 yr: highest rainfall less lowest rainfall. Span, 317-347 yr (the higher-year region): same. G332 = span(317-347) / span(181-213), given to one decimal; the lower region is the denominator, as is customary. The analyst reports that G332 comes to 3.3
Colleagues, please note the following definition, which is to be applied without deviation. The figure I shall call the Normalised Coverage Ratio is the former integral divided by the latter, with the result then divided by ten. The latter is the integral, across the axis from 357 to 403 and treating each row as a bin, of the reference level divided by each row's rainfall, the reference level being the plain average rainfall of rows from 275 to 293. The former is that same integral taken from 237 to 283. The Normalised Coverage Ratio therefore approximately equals 0.105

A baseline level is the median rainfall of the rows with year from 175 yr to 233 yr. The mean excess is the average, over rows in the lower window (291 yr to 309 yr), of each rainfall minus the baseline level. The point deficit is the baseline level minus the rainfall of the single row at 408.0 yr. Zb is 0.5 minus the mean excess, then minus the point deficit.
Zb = 35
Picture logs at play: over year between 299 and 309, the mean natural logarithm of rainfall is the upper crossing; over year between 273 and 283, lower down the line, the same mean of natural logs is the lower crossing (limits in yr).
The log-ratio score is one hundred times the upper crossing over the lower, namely 99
